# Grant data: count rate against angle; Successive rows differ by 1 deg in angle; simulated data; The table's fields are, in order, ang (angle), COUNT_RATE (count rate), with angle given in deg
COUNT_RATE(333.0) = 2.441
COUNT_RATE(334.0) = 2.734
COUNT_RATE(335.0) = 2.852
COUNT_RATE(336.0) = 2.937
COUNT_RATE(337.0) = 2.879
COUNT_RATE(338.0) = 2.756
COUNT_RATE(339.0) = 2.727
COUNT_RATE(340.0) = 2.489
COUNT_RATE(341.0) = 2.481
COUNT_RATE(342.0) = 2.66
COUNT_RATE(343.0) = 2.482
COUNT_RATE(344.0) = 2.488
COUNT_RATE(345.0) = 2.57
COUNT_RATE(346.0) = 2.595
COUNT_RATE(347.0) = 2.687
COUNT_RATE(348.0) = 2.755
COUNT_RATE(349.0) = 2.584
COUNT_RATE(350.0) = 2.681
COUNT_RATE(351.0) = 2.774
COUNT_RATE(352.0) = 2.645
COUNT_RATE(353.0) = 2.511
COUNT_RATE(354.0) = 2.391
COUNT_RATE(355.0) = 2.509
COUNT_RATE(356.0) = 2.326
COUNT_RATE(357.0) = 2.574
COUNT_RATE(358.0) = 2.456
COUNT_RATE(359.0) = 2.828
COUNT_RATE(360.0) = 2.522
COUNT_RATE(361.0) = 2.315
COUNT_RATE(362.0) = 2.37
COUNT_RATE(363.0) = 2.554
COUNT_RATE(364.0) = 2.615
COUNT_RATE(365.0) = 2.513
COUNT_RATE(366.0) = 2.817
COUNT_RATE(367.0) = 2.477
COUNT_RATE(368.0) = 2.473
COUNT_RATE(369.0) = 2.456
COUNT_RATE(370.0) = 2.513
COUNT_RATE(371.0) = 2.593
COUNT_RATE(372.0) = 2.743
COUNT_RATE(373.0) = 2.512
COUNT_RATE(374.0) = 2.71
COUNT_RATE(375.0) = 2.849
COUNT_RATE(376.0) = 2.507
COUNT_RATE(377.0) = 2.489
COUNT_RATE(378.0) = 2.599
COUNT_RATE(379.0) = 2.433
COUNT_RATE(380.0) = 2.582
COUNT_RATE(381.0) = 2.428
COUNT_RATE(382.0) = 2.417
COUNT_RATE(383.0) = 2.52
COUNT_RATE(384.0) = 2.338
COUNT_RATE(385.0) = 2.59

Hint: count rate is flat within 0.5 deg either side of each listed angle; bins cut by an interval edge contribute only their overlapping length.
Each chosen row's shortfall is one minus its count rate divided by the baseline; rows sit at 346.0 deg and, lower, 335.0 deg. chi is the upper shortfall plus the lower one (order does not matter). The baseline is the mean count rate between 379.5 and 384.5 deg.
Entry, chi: -0.22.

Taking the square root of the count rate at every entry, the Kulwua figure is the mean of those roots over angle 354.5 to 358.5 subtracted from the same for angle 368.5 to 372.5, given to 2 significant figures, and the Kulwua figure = 0.035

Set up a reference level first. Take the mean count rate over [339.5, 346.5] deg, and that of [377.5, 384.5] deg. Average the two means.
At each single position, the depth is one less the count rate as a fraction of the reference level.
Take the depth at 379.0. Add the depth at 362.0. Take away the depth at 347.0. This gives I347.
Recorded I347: 0.16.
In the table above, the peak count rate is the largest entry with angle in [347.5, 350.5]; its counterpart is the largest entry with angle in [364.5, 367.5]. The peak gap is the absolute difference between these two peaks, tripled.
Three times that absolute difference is 0.19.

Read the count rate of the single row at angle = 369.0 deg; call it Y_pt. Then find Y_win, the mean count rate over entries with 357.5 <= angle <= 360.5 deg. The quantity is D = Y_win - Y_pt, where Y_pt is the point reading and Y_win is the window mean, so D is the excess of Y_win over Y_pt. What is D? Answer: 0.15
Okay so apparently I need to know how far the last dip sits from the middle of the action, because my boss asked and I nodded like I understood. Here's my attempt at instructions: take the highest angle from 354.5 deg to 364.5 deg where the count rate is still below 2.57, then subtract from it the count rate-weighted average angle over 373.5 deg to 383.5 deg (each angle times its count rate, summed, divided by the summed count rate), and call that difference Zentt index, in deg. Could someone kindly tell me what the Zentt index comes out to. -15.4 deg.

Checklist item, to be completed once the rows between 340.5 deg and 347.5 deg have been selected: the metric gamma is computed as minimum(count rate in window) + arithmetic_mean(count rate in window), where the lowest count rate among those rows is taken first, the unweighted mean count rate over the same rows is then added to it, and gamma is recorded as 5.05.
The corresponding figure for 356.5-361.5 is 4.85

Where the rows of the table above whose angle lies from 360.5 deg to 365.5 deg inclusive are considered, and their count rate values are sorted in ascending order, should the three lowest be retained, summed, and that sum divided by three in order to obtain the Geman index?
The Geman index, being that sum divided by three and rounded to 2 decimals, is 2.40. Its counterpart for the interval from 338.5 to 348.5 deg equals 2.48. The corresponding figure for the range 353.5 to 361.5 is 2.34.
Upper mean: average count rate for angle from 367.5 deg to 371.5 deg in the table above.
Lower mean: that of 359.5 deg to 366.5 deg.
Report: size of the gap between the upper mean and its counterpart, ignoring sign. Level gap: 0.021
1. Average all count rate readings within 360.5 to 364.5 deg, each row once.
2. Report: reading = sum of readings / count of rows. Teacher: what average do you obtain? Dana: 2.46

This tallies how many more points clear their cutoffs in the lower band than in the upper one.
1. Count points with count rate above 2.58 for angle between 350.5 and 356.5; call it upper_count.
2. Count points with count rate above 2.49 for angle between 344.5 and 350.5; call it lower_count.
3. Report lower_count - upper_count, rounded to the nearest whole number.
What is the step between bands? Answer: 4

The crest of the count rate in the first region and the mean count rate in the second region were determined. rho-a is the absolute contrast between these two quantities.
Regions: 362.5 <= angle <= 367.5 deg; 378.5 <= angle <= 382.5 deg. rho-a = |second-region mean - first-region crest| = 0.35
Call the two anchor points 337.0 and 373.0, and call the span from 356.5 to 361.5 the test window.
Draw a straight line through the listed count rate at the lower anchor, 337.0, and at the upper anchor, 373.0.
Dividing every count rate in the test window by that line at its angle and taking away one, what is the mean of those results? -0.04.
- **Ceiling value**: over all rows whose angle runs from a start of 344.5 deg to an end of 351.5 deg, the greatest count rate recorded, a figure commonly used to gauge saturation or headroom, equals 2.774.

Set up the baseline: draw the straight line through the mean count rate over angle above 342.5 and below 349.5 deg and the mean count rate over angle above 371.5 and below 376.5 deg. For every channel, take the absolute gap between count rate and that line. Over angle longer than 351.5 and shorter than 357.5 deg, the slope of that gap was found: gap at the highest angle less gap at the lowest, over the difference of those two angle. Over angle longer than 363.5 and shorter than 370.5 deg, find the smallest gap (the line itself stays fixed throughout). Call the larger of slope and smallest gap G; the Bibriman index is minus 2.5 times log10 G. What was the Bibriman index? 4.0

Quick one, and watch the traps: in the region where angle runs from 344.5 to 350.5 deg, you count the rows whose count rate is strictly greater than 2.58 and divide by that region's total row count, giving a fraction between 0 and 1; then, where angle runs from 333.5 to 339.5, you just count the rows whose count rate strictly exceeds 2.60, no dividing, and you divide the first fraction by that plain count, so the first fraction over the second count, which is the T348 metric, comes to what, 0.14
